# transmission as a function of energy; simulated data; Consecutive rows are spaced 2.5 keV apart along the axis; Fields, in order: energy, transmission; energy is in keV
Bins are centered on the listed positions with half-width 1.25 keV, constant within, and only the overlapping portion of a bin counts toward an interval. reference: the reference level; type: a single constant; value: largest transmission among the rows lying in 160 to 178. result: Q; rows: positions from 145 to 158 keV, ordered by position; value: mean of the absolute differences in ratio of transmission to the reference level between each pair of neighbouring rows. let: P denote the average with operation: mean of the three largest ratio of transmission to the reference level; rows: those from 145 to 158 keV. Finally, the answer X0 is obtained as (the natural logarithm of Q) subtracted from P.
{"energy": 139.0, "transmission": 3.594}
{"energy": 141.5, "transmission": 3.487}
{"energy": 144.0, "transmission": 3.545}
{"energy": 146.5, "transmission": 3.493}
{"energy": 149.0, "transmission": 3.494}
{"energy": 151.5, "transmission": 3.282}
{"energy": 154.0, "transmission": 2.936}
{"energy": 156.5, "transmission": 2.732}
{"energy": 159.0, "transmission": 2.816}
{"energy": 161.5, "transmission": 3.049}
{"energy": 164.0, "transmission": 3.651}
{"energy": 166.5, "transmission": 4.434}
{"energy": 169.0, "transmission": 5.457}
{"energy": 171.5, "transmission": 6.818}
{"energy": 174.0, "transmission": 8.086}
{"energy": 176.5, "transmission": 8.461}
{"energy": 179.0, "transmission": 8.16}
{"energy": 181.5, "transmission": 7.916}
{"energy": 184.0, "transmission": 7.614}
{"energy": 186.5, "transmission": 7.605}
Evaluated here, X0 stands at 4.2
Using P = 0.4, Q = 0.02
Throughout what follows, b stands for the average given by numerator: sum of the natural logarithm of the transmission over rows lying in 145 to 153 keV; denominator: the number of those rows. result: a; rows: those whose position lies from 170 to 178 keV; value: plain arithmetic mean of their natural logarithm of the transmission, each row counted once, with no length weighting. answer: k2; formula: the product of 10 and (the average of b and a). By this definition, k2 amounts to 16.4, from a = 2.0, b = 1.2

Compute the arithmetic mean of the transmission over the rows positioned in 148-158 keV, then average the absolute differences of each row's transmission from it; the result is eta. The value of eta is 0.28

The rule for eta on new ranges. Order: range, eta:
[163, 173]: 1.05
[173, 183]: 0.15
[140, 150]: 0.02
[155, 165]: 0.29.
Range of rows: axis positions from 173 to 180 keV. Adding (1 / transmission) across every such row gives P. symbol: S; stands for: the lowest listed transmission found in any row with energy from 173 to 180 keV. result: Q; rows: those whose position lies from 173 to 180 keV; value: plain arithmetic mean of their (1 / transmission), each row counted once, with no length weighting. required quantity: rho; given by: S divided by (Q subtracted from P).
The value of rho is 33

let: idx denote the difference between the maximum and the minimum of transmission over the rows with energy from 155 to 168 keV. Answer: 1.7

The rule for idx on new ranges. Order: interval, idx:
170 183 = 1.6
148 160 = 0.8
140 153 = 0.3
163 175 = 4.4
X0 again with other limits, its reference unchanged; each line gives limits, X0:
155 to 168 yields 3.4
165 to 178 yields 3.0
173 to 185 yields 4.3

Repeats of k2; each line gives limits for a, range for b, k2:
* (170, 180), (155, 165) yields 15.9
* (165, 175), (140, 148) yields 15.3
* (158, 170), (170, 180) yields 16.9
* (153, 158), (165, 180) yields 14.7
